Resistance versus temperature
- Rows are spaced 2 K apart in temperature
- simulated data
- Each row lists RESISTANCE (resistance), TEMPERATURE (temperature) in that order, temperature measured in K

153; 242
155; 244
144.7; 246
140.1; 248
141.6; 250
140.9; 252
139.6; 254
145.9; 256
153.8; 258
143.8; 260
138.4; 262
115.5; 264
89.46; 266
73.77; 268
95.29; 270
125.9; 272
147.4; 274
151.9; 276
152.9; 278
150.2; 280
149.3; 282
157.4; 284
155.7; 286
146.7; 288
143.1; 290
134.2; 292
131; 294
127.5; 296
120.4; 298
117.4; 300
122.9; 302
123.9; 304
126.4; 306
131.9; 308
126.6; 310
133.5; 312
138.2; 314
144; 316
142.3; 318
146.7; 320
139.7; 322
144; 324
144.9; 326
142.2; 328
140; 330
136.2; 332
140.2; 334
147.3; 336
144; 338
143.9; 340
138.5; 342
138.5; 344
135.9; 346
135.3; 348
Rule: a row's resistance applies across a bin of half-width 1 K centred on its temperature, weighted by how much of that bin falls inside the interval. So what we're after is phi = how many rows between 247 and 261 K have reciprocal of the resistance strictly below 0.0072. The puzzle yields 7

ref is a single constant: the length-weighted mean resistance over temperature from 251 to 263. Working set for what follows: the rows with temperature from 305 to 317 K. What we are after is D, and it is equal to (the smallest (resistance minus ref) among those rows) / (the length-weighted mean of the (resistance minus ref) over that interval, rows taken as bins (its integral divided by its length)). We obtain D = 2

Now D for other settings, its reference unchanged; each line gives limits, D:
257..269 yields 3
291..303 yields 1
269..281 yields 7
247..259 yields 50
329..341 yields 4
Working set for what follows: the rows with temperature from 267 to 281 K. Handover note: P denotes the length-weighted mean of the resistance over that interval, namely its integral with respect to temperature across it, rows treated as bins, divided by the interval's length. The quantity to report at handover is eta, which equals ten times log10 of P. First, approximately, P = 128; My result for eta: 21.1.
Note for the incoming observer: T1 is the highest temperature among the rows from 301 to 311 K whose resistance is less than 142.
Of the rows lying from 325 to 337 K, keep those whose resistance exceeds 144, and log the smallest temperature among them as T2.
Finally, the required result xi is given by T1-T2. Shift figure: -16 K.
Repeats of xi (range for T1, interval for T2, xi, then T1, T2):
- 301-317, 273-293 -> 40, 314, 274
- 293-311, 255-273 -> 54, 310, 256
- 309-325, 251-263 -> 66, 322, 256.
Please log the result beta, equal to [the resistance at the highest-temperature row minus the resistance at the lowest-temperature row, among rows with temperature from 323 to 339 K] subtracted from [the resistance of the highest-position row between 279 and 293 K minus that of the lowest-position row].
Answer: -16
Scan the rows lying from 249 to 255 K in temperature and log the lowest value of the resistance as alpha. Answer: 139.6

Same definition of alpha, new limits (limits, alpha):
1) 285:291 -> 143.1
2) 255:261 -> 143.8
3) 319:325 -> 139.7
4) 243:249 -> 140.1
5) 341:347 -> 135.9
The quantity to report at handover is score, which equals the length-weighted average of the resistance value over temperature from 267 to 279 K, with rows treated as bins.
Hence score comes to 125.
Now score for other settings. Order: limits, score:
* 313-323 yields 142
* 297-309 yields 124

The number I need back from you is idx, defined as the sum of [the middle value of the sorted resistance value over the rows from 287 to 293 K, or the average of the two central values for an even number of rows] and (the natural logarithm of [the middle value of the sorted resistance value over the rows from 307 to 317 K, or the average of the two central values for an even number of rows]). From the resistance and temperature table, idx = 148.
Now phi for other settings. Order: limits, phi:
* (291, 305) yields 0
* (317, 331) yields 7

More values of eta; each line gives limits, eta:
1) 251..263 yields 21.6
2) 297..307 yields 20.9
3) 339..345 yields 21.5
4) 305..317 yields 21.3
